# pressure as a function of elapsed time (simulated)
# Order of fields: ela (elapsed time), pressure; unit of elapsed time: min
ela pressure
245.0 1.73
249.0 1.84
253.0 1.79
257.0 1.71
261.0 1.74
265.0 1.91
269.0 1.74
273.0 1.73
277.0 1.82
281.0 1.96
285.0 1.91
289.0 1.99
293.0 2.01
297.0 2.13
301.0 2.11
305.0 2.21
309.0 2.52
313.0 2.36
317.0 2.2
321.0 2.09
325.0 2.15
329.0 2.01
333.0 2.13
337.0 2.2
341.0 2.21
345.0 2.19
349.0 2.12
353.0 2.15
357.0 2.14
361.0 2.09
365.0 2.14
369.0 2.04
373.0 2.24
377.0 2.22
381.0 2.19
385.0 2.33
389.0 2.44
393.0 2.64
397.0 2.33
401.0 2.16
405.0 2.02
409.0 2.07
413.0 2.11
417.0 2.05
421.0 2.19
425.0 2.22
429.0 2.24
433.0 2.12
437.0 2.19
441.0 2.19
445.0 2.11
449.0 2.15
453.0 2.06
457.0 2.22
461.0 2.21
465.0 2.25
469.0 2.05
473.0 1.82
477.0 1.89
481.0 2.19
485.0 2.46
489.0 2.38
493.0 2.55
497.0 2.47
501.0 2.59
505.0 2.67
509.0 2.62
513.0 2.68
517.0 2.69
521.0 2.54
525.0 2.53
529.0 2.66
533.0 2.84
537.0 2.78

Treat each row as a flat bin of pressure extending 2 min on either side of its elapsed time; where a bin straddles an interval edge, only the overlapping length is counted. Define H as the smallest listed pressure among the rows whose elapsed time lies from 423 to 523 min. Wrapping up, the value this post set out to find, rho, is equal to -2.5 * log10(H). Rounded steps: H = 1.82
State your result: -0.65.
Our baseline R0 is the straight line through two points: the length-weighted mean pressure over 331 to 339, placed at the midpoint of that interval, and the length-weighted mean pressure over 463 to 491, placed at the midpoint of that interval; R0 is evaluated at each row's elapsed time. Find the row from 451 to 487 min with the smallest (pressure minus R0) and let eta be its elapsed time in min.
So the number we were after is 473.0 min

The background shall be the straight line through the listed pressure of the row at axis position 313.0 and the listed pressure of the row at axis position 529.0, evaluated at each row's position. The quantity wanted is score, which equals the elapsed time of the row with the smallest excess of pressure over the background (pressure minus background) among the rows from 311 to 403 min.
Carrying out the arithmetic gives 369.0 min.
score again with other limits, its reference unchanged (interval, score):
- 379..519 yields 473.0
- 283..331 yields 285.0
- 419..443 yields 433.0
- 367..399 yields 369.0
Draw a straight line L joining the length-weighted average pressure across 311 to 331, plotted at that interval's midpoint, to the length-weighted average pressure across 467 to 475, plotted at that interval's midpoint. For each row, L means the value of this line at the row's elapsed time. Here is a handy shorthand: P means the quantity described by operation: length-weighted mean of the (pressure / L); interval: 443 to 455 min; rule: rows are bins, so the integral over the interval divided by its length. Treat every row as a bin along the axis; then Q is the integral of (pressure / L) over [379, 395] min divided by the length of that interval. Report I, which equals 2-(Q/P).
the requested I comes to 0.91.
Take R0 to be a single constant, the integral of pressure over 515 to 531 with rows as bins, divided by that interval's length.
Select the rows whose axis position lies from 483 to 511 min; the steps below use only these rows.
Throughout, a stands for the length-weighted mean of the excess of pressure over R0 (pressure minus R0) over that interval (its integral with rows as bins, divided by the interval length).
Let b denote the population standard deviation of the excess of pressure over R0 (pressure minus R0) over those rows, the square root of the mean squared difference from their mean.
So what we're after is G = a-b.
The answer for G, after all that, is -0.17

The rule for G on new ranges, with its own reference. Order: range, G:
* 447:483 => -0.66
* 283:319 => -0.62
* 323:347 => -0.52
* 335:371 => -0.51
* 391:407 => -0.55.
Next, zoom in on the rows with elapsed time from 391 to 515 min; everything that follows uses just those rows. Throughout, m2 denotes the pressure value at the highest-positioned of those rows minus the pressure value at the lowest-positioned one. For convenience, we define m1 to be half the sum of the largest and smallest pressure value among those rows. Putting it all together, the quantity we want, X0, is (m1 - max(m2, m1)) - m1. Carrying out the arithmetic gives -2.25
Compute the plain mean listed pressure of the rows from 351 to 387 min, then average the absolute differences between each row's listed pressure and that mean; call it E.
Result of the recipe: 0.066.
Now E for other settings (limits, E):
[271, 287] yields 0.080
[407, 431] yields 0.070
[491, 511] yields 0.056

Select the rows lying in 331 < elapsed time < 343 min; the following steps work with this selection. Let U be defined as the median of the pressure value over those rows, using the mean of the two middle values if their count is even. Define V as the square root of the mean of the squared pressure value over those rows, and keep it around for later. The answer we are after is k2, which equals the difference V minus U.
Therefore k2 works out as -0.020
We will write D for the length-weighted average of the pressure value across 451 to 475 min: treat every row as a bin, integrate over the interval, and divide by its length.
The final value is 2.10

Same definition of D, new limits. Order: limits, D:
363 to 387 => 2.19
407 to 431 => 2.15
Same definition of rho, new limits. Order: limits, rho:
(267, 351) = -0.60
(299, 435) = -0.76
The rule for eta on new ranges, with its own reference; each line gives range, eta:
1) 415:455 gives 417.0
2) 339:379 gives 369.0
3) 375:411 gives 405.0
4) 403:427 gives 405.0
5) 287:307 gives 289.0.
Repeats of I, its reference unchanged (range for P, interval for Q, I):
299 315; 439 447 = 0.97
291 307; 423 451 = 0.86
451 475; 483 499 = 0.80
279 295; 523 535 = 0.37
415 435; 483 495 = 0.80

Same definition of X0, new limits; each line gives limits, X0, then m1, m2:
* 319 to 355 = -2.11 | 2.11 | 0.06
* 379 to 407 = -2.33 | 2.33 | -0.17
